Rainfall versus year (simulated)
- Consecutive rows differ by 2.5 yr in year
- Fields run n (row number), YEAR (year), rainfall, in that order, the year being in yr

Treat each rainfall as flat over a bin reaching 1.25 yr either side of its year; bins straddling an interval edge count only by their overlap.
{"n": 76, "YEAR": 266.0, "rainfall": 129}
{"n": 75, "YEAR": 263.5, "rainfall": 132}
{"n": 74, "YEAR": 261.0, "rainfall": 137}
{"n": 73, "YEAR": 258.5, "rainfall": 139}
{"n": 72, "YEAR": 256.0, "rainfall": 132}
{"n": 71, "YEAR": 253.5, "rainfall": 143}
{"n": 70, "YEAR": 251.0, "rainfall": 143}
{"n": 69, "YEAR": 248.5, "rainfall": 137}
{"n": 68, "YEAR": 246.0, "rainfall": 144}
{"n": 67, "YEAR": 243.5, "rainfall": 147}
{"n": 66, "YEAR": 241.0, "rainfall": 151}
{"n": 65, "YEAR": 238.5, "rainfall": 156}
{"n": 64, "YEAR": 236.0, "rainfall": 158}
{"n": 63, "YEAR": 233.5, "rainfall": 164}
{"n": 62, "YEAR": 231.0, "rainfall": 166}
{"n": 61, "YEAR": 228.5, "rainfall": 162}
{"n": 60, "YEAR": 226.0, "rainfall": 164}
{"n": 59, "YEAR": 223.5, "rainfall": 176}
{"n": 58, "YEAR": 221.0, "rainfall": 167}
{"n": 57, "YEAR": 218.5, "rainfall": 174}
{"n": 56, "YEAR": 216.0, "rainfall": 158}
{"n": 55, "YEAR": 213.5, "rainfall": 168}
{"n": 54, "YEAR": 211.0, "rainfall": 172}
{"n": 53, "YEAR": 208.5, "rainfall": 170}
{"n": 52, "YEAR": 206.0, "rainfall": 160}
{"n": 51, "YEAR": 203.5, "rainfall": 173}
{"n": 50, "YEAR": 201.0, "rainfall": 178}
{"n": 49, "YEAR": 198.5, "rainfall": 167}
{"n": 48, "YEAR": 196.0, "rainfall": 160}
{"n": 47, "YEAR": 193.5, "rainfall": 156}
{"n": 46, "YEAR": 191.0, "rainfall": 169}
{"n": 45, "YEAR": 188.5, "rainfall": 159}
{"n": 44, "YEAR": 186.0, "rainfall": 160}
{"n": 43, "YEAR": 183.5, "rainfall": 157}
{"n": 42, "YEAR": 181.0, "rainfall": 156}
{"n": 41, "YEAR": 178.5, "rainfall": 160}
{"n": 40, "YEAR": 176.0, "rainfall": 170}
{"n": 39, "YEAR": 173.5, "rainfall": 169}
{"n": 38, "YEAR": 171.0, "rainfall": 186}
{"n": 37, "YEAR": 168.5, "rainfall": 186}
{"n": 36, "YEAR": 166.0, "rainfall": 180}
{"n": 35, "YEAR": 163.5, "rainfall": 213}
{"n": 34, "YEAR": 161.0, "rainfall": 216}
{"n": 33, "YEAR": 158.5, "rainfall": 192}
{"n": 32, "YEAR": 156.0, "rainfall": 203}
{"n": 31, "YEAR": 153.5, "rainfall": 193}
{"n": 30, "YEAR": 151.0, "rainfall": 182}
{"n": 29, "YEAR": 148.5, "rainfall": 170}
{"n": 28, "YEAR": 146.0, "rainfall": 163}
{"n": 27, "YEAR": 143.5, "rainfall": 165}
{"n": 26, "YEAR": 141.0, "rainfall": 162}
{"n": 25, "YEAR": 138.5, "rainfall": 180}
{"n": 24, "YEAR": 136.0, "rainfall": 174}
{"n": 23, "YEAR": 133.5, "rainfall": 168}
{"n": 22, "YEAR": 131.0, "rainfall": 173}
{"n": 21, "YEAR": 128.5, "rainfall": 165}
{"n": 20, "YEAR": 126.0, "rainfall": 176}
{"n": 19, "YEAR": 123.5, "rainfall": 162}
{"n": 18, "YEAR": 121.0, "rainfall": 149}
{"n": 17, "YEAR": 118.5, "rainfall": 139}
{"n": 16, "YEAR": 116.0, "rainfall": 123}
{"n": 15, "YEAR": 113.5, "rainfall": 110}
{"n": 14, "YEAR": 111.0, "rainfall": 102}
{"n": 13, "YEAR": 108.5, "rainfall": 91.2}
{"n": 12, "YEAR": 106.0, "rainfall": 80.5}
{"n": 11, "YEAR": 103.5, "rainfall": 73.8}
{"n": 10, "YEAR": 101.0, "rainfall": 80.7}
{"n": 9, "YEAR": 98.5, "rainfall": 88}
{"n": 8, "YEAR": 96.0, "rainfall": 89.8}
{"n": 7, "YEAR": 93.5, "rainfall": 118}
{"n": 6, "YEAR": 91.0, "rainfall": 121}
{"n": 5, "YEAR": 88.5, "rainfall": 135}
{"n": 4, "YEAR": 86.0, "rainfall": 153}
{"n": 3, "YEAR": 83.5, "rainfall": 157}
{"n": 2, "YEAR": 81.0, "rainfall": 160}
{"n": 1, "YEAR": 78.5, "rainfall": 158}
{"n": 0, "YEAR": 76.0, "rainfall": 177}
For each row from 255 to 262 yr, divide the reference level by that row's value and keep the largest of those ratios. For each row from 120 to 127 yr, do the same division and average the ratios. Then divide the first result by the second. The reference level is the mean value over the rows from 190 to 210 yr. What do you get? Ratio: 1.22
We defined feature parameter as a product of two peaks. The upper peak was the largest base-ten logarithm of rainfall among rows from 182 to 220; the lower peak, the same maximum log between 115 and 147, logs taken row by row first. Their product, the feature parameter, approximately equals 5.08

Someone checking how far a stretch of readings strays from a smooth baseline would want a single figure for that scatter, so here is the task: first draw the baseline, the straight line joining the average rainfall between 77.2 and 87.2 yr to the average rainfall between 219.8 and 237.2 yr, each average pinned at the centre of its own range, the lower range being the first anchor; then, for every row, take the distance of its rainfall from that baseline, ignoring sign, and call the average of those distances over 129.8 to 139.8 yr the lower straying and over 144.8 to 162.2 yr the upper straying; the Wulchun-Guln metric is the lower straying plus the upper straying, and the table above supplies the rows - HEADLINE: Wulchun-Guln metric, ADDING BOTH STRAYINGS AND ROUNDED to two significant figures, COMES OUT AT 41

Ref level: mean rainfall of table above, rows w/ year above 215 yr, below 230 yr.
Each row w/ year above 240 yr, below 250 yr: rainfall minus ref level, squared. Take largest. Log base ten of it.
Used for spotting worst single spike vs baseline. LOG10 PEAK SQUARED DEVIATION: 2.95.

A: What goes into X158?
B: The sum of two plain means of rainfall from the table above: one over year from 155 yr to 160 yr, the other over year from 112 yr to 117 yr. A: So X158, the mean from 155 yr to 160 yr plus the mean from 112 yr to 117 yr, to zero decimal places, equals 314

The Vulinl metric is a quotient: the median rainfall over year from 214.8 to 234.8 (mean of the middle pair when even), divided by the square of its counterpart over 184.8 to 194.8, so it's 0.0065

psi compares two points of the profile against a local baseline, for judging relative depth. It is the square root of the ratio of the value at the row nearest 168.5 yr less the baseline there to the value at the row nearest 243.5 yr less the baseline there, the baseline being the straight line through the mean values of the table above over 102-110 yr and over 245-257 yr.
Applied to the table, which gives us 2.79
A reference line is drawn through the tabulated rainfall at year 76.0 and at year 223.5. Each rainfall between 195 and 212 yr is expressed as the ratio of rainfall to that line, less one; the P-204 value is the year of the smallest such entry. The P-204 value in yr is 196.0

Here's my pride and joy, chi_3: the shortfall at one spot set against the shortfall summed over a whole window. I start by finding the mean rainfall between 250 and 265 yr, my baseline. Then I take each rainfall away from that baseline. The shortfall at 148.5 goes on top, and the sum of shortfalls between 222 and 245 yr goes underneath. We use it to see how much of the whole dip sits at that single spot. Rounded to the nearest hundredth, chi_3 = 0.16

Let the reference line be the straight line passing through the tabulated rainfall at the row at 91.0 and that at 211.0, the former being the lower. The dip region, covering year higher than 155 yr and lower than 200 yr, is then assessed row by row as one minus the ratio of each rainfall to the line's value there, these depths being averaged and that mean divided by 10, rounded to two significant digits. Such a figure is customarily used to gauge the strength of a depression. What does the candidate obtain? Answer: -0.012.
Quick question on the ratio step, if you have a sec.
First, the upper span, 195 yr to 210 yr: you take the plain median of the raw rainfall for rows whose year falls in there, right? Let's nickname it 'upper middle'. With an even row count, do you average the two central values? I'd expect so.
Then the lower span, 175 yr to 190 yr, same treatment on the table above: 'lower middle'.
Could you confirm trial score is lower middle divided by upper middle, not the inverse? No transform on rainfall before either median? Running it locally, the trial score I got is 0.95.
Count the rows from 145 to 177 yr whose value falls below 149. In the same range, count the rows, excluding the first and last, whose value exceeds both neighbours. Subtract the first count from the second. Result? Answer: 2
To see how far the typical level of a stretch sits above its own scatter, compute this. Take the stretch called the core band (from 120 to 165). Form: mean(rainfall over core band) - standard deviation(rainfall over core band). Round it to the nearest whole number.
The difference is 160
